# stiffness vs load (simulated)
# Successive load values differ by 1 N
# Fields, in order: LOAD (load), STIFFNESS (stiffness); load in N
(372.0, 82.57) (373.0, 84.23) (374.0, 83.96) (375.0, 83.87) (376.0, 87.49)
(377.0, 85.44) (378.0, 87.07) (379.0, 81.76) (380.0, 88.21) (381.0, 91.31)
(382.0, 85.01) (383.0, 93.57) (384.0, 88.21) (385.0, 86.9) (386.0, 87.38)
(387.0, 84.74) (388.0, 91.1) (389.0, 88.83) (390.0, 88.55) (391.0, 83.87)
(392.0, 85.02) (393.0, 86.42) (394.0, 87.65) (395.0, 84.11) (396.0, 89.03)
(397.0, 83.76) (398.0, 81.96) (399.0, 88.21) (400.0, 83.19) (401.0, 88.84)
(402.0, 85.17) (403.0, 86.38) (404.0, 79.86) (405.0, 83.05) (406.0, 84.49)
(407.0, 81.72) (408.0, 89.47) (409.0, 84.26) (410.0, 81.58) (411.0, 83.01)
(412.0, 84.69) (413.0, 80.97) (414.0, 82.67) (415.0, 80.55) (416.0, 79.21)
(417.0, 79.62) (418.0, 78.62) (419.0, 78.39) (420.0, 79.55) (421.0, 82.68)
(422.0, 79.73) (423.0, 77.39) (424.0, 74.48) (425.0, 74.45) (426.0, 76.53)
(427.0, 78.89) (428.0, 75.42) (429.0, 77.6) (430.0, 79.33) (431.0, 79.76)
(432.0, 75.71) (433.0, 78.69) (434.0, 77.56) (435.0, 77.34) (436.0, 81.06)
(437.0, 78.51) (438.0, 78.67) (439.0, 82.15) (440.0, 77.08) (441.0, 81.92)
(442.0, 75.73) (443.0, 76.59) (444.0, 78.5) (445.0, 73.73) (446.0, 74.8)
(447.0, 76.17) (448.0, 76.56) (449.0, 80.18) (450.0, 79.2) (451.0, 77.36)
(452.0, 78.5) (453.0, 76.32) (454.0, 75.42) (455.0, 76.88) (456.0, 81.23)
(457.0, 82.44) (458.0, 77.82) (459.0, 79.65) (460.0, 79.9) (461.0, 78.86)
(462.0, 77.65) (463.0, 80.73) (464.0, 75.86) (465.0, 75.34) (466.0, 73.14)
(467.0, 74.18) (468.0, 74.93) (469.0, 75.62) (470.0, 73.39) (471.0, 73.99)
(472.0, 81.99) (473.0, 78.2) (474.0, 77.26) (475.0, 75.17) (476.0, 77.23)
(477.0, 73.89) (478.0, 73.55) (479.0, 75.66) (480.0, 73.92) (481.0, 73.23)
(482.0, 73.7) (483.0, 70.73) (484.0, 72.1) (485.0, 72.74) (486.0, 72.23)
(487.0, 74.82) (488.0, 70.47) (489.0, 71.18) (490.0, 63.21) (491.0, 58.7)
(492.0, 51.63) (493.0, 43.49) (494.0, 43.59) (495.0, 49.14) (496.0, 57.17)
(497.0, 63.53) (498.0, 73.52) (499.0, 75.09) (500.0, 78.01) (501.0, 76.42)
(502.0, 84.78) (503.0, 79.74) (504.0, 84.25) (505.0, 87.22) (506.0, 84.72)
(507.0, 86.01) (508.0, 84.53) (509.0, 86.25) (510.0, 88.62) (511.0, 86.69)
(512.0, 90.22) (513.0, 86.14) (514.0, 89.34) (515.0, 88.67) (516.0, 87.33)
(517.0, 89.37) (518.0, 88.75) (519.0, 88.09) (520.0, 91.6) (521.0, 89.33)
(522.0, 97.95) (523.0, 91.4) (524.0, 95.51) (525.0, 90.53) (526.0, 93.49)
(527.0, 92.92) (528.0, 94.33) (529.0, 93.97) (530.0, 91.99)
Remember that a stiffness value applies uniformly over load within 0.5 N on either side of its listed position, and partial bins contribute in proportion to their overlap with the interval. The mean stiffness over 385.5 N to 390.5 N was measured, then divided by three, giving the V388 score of 29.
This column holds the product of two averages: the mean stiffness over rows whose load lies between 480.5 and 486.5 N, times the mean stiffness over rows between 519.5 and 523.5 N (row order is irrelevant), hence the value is 6707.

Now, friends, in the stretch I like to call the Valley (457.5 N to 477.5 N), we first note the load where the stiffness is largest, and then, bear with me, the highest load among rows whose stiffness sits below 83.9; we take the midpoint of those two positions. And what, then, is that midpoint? 474.5 N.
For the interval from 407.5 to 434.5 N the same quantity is 421.0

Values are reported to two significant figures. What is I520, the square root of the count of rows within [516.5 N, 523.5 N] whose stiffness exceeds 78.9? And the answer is 2.6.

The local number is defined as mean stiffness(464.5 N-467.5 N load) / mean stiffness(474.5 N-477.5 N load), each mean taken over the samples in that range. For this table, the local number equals 0.98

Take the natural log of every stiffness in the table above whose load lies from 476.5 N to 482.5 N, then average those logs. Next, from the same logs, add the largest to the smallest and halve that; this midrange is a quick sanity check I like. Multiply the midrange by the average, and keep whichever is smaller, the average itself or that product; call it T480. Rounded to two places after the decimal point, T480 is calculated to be 4.30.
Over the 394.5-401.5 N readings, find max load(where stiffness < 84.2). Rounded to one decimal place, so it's 400.0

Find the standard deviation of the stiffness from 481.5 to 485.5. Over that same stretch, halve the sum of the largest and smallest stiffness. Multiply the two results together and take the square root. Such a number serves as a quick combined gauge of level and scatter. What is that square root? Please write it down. 9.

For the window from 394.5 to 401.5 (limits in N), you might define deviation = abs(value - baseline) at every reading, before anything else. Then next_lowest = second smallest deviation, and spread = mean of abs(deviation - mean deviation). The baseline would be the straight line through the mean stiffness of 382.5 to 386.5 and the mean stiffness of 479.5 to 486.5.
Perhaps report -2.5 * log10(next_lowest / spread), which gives -1.0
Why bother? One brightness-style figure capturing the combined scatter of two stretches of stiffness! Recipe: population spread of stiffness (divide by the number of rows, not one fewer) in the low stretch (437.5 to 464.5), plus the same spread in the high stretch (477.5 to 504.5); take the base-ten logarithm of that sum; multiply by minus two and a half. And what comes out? -2.8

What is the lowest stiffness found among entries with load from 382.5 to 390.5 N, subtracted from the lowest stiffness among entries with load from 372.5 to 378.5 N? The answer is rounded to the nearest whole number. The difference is -1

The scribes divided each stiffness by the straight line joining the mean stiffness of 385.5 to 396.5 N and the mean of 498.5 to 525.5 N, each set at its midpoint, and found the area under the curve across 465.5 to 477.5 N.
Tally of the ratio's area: 10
